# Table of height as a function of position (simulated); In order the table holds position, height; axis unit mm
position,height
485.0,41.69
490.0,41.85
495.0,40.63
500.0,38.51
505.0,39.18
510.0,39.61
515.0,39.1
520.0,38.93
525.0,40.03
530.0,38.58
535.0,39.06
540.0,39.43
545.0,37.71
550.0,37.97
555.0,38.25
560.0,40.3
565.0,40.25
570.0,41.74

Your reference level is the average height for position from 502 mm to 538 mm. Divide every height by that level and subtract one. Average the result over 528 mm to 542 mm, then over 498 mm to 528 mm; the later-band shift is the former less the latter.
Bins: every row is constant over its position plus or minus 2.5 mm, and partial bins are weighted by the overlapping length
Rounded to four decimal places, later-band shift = -0.0052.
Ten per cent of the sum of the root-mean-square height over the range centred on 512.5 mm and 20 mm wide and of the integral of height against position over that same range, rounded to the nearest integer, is 82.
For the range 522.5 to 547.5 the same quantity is 101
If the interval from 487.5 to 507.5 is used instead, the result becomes 84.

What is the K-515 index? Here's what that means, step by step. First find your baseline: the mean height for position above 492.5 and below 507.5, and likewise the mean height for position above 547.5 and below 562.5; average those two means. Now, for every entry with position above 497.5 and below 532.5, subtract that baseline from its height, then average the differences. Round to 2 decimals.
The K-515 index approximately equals -0.01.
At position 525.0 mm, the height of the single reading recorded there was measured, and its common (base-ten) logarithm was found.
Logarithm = 1.60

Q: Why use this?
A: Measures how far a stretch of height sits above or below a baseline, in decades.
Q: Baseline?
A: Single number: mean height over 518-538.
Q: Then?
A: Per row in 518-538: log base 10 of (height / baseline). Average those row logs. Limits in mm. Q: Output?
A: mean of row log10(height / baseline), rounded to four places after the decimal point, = 0.0000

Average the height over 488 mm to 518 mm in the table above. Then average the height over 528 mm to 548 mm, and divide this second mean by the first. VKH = 0.97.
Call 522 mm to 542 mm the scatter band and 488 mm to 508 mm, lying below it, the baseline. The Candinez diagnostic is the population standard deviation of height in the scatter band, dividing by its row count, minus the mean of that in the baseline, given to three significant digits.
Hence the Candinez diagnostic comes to -39.5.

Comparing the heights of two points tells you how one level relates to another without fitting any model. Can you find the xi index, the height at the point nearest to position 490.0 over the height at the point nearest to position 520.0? 1.08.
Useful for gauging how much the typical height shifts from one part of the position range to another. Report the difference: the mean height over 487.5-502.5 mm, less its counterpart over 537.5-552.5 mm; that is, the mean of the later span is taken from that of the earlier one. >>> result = 1.96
